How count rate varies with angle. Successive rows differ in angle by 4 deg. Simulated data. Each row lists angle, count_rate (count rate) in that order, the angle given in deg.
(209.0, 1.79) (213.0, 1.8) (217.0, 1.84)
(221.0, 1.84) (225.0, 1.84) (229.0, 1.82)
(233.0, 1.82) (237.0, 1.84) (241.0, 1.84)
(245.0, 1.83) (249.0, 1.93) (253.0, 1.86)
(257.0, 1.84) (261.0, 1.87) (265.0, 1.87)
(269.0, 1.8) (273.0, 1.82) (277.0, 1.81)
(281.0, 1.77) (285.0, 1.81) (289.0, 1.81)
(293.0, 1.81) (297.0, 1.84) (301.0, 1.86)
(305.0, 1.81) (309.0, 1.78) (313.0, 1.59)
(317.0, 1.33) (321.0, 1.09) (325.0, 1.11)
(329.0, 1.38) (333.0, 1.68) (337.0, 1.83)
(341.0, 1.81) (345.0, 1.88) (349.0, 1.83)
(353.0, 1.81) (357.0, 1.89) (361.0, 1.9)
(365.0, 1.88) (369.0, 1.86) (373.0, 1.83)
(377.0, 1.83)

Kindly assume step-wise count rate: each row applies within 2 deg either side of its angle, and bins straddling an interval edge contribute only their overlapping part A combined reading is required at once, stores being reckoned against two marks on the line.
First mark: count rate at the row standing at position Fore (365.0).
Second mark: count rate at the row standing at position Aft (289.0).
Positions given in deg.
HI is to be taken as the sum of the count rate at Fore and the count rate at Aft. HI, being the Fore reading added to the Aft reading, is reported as 3.69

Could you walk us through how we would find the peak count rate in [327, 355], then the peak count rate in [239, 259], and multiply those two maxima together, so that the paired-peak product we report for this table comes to 3.6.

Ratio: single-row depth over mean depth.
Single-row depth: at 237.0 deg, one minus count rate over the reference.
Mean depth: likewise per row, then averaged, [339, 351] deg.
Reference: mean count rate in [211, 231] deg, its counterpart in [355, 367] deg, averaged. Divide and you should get 1.0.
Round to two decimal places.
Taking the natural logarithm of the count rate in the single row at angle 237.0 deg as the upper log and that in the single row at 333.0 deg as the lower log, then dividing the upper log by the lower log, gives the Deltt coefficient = 1.18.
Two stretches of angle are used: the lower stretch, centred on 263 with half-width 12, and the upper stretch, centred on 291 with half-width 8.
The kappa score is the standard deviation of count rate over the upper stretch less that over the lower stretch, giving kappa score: -0.01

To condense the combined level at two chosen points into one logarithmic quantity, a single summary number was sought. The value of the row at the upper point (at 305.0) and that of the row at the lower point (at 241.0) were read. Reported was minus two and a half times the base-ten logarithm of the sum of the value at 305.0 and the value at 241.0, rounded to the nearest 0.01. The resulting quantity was -1.41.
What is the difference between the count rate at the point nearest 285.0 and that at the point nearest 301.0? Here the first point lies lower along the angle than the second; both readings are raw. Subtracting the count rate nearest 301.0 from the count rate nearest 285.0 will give -0.050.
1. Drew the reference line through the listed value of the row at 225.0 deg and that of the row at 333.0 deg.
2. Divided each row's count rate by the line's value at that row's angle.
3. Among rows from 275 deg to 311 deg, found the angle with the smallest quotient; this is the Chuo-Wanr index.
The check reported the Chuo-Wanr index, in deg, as 281.0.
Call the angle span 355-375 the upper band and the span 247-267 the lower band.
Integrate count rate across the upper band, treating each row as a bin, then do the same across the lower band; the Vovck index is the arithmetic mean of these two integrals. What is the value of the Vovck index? 37.5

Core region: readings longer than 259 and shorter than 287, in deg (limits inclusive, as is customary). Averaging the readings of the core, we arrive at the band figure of 1.82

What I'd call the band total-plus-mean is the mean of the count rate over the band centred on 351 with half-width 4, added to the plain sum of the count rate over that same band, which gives 5.46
